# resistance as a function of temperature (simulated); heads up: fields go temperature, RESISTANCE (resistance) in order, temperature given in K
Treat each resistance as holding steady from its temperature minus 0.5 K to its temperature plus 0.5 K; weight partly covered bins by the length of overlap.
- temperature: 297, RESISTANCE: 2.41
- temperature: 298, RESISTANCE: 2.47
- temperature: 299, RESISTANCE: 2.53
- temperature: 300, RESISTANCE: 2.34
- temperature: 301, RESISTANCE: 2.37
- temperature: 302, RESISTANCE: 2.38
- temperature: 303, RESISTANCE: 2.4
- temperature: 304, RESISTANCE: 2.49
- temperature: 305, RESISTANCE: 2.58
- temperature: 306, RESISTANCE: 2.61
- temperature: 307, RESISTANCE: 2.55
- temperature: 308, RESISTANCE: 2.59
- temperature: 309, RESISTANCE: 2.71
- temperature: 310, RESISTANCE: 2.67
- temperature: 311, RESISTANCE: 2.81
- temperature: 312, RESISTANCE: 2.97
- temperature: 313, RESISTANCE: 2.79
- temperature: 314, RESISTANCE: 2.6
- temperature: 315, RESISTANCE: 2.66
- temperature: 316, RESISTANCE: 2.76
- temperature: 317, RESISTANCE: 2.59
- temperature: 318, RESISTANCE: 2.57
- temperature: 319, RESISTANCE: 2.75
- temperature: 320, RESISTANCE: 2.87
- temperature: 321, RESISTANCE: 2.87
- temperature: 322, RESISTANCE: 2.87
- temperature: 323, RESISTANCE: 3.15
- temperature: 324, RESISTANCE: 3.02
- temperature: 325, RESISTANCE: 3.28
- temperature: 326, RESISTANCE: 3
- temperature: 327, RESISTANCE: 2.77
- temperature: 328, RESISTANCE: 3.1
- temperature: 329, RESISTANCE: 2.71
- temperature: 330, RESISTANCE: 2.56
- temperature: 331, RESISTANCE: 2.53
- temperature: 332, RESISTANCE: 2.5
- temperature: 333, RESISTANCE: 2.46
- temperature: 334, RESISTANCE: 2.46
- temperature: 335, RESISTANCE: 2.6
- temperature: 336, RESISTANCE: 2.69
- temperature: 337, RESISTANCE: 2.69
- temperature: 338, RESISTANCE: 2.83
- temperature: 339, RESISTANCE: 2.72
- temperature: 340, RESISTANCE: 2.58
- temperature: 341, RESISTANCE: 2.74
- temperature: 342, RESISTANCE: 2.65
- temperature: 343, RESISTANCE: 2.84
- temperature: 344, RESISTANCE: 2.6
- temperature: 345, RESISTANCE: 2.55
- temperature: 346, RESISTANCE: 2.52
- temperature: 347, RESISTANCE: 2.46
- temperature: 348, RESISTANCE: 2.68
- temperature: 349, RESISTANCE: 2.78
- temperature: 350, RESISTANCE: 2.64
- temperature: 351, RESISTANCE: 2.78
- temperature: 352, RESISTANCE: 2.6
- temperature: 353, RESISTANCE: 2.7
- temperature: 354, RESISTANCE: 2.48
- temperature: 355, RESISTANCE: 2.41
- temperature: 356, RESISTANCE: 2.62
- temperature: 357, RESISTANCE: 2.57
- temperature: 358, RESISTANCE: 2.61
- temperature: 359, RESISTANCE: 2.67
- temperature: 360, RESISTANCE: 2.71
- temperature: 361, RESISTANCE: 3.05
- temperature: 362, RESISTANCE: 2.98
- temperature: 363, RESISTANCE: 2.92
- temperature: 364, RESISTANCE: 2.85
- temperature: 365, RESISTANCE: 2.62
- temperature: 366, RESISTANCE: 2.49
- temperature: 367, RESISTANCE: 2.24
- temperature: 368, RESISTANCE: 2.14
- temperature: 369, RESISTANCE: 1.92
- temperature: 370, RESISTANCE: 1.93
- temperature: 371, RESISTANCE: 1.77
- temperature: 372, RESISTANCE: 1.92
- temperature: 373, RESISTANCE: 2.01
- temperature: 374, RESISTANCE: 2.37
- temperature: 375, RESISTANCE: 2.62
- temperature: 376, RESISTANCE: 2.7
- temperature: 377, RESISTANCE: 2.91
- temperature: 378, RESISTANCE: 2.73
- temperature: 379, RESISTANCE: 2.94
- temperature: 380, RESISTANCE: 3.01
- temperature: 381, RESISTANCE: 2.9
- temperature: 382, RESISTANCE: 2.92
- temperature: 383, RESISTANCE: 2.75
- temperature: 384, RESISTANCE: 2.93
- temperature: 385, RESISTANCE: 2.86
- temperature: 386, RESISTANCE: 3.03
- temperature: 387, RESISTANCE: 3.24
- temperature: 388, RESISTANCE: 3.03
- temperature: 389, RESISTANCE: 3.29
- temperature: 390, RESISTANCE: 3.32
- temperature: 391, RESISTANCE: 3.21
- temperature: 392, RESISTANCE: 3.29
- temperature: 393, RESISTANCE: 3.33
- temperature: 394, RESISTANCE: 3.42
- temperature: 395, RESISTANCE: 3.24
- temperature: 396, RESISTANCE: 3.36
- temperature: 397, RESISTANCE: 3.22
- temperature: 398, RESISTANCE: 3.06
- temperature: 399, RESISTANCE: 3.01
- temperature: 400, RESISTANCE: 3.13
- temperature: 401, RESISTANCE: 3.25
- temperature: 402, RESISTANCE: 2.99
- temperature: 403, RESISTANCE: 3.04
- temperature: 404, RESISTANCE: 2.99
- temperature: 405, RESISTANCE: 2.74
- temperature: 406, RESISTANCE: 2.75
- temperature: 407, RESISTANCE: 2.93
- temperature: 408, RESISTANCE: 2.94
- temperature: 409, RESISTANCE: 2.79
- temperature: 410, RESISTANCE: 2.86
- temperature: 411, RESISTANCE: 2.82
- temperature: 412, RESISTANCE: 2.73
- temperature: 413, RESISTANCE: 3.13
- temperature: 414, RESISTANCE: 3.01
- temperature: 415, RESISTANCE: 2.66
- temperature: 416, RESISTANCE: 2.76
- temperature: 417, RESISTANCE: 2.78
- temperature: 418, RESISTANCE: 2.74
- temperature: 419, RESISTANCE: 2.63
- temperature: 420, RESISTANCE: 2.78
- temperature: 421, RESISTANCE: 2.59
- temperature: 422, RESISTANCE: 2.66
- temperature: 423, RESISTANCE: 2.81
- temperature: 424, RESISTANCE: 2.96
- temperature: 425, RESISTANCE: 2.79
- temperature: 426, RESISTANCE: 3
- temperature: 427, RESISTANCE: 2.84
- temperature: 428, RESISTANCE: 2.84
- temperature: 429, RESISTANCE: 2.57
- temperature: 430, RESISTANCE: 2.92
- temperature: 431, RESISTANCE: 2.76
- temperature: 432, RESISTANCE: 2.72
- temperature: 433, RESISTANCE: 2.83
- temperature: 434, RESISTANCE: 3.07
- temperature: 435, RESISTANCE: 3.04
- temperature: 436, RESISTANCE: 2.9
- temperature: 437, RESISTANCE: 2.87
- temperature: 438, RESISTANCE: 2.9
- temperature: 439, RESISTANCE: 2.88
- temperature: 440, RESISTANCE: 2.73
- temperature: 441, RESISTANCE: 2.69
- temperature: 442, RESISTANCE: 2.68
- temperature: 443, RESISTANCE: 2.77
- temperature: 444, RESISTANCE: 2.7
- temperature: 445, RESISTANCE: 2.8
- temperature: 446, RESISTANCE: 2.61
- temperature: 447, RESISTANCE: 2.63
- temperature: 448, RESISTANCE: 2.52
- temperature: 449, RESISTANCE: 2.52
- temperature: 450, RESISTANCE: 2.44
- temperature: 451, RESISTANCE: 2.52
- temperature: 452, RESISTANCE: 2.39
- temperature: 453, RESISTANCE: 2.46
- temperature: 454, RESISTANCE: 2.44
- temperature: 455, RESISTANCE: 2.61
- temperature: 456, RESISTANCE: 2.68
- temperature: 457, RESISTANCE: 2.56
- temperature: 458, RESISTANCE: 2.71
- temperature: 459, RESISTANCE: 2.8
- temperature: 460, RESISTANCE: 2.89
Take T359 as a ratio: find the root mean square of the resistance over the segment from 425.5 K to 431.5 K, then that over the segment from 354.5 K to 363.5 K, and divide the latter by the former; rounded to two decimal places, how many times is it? 0.97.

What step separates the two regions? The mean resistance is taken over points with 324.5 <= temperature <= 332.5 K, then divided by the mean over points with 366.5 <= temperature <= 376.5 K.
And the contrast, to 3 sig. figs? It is 1.30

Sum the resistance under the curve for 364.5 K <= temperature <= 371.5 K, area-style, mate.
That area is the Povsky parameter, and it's 15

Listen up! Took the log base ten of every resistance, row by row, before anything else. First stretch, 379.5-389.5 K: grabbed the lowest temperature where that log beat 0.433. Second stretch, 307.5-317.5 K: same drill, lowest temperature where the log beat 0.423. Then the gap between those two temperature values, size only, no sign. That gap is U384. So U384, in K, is 71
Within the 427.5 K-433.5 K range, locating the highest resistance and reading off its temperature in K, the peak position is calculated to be 430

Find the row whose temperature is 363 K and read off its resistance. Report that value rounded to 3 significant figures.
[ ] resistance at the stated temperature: 2.92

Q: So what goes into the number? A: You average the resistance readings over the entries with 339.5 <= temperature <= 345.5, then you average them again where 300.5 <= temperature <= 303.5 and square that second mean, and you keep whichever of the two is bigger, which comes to 5.7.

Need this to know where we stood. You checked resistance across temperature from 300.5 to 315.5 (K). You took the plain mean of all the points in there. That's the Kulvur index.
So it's 2.61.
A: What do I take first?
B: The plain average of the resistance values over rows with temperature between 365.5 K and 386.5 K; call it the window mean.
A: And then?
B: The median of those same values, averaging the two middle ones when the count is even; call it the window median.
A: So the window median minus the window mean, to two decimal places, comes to 0.17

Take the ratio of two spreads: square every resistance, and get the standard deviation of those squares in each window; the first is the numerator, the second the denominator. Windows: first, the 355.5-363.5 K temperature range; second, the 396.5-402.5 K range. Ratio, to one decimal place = 1.6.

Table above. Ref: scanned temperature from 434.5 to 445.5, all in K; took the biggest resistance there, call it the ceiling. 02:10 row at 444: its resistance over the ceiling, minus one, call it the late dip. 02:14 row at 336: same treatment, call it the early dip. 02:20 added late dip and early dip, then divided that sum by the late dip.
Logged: 2.0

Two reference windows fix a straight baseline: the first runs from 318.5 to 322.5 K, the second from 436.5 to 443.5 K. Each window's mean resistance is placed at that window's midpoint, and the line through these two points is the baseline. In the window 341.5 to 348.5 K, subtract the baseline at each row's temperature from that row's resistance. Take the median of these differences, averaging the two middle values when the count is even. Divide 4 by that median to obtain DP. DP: -17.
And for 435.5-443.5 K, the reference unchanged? 127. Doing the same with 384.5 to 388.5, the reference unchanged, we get 18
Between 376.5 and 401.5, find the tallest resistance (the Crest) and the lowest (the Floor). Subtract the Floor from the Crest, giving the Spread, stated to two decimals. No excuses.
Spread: 0.69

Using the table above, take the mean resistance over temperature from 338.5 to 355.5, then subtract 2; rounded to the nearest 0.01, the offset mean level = 0.63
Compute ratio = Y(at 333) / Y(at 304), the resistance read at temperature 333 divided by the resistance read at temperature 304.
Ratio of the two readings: 0.99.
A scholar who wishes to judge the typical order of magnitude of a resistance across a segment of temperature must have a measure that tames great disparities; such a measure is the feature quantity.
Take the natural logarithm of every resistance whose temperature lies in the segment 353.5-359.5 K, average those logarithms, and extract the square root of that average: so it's 0.97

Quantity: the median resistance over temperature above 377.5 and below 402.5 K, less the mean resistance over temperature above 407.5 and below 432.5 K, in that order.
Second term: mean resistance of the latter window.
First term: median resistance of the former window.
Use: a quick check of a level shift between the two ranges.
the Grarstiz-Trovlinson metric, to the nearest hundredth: 0.26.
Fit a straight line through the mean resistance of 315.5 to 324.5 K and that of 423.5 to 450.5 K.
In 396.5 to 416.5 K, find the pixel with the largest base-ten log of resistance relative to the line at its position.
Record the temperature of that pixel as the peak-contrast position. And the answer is 401 K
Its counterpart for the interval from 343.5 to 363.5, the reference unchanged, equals 361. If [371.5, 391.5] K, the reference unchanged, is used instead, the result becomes 390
